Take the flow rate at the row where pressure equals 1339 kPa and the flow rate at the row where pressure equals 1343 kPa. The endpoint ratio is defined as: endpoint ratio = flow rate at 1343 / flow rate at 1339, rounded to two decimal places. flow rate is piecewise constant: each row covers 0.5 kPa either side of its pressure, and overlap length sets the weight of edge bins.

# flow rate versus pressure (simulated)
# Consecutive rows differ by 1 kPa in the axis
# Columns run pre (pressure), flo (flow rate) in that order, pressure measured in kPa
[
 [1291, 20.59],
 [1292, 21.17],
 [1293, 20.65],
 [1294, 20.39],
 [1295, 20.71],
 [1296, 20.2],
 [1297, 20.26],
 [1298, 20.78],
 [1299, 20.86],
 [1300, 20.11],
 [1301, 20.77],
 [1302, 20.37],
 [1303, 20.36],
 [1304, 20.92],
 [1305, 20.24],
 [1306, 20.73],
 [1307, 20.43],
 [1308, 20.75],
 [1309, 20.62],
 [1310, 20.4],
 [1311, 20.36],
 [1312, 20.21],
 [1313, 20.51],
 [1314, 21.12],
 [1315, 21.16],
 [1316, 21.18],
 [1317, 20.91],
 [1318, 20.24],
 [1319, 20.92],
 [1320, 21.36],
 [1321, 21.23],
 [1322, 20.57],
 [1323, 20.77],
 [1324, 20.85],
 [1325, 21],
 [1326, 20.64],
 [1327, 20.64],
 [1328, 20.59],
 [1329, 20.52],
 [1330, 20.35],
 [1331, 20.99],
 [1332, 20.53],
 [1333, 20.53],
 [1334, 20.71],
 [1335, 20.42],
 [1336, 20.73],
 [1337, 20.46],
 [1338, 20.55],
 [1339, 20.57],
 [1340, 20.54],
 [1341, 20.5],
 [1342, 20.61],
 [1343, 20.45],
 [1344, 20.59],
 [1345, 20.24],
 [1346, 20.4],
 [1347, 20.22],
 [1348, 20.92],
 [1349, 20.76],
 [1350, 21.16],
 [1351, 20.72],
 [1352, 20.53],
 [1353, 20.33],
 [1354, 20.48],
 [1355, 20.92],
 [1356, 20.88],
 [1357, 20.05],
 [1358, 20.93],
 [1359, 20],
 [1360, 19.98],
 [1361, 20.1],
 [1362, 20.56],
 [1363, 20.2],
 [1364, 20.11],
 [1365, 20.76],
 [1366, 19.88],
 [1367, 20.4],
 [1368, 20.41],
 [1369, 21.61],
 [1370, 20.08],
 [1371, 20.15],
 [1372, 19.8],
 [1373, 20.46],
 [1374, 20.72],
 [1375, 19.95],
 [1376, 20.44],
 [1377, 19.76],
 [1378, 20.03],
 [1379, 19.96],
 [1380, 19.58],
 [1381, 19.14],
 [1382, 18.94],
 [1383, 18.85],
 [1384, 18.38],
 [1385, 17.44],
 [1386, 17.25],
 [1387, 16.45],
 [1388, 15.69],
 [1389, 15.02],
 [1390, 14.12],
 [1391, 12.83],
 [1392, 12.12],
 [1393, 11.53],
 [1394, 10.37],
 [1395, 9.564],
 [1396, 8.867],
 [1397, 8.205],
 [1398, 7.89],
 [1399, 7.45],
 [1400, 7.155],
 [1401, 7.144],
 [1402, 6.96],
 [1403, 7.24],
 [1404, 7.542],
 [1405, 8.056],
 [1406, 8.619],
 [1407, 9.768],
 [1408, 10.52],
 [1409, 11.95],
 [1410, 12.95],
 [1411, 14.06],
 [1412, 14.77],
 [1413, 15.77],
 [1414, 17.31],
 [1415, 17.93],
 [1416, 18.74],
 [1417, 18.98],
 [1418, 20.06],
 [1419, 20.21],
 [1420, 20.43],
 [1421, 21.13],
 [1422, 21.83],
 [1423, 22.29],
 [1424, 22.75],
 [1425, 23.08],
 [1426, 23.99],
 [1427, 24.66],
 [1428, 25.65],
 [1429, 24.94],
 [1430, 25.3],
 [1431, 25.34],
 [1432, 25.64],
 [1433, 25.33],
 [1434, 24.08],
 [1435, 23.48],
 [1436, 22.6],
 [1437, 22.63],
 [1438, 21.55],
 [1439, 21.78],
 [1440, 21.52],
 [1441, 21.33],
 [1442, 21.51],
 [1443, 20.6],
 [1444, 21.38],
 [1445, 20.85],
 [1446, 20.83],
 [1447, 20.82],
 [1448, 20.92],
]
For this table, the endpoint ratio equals 0.99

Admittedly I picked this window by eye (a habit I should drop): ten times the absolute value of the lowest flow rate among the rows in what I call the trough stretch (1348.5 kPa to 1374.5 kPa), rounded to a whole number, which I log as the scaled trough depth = 198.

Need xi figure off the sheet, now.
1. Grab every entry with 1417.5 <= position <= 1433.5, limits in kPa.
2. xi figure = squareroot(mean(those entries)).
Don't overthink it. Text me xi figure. 4.83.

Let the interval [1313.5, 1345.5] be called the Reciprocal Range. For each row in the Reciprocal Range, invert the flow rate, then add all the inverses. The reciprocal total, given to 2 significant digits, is 1.5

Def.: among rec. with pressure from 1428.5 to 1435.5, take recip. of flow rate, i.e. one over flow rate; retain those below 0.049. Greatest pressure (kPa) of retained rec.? 1435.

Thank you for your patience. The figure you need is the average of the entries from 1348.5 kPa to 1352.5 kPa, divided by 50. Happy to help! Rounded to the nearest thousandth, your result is 0.416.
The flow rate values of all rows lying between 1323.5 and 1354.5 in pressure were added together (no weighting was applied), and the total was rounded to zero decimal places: 639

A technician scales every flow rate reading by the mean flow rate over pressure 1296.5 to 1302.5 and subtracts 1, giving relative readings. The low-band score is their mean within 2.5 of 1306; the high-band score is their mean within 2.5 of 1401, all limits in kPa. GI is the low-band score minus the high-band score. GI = 0.65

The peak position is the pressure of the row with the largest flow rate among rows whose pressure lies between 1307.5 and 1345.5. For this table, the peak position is 1320 kPa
